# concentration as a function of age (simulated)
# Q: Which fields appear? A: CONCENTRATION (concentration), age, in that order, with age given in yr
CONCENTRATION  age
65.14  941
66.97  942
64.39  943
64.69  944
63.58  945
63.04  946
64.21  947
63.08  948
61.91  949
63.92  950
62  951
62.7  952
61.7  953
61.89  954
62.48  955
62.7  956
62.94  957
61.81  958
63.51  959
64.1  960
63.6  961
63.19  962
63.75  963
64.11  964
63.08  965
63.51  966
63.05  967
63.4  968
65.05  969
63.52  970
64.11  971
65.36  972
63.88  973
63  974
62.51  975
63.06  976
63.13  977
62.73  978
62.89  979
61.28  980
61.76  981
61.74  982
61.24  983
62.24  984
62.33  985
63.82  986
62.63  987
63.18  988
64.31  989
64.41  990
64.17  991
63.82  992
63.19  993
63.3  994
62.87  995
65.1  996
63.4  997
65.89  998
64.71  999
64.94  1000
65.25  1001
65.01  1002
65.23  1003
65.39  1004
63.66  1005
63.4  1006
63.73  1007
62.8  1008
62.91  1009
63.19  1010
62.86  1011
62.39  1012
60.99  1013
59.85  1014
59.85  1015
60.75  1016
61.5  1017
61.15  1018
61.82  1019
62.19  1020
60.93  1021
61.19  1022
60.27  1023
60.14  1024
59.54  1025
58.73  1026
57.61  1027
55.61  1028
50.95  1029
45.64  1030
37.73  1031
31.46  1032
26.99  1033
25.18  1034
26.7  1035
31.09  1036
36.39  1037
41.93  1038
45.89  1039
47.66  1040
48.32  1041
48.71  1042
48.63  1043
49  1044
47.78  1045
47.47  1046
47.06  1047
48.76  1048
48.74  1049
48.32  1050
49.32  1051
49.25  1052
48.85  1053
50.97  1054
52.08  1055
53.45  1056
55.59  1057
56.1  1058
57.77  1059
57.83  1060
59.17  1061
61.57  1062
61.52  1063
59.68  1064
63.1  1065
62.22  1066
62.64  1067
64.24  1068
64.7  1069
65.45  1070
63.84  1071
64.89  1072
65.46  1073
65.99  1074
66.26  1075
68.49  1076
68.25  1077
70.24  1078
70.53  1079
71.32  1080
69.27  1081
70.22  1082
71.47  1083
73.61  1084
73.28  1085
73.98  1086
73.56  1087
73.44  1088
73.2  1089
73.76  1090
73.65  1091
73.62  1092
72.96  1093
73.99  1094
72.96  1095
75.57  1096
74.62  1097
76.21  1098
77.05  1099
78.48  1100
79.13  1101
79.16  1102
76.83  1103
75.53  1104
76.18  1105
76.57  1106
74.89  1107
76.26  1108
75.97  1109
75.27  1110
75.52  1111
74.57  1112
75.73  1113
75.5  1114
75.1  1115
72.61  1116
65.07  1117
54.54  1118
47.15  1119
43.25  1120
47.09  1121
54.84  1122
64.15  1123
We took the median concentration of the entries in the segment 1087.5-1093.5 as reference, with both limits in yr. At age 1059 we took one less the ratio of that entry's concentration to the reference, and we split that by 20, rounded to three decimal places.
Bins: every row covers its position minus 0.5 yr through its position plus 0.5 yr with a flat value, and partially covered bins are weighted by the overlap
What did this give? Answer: 0.011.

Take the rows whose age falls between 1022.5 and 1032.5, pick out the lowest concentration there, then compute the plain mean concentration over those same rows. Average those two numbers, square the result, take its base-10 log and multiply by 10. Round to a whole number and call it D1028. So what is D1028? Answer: 32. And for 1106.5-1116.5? 37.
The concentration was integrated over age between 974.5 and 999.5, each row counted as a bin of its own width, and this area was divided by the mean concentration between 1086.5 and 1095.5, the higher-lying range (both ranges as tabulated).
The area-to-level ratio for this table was 22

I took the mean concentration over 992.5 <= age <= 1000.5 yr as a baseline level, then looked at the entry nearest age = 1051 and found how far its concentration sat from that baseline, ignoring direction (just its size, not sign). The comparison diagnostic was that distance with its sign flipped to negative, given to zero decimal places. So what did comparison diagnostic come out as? -15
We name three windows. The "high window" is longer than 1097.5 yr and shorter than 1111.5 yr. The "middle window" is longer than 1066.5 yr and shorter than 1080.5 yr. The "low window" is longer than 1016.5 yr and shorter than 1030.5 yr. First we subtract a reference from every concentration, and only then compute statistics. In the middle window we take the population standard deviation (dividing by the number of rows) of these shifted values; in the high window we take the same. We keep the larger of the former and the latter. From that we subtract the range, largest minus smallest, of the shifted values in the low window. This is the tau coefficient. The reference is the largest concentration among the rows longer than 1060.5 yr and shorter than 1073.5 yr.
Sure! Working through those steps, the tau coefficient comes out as -13.9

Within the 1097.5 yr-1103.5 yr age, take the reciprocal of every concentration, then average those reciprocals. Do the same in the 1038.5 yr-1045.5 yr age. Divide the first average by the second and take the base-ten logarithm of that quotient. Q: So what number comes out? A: -0.21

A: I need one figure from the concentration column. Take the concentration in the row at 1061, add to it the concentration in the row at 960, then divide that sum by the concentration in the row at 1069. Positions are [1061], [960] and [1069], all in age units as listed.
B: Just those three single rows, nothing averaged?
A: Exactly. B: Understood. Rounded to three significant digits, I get 1.91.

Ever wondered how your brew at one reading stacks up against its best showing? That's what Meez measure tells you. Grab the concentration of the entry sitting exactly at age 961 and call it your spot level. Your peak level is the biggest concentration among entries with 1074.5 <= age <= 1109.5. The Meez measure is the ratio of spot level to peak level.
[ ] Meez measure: 0.80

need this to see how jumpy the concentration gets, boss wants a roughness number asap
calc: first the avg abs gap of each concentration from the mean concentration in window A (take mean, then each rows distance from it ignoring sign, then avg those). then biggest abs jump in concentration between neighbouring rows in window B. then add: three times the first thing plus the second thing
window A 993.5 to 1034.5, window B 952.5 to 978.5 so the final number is 21.7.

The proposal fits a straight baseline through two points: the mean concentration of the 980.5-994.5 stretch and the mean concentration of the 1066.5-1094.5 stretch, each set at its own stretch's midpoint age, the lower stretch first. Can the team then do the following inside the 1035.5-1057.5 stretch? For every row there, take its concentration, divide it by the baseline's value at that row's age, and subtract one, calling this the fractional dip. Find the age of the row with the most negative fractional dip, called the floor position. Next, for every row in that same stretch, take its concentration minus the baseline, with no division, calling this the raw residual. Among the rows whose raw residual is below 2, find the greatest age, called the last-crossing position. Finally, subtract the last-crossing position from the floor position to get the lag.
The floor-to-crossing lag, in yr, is -21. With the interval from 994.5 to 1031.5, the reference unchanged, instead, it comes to 0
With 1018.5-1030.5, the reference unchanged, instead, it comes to 0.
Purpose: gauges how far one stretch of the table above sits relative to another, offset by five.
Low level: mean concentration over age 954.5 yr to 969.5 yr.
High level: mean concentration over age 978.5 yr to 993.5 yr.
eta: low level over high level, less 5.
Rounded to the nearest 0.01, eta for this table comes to -3.99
